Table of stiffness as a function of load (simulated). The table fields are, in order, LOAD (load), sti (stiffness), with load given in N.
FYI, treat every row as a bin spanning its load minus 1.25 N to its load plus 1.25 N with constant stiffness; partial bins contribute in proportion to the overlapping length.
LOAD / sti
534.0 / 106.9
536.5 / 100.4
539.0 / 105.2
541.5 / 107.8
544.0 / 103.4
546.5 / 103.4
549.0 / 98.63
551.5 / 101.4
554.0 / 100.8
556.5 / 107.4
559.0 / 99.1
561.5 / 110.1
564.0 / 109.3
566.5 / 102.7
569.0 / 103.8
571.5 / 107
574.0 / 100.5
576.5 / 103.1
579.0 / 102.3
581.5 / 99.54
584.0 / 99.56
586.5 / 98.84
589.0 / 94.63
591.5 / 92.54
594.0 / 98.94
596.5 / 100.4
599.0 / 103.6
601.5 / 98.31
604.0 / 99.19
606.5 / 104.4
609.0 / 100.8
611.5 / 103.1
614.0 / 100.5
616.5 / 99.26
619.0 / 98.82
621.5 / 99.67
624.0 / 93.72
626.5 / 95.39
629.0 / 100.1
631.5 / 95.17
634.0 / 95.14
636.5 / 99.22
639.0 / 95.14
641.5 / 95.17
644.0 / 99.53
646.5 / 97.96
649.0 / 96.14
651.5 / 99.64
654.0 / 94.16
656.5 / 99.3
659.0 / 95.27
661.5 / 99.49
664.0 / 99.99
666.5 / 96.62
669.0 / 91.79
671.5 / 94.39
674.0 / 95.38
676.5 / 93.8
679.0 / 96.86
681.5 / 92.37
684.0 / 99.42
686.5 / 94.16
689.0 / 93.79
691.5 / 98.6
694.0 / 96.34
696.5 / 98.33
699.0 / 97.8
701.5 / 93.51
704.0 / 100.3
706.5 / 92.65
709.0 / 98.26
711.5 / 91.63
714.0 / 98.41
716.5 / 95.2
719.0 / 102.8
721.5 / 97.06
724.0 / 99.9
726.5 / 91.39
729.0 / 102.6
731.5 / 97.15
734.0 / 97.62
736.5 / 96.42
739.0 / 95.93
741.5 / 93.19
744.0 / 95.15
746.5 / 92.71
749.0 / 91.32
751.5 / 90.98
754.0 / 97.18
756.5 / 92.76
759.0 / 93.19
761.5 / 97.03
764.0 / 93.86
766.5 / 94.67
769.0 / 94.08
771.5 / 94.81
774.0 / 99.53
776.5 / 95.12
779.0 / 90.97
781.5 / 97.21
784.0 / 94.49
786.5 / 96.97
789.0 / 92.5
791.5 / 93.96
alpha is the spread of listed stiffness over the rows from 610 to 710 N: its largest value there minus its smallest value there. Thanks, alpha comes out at 11.3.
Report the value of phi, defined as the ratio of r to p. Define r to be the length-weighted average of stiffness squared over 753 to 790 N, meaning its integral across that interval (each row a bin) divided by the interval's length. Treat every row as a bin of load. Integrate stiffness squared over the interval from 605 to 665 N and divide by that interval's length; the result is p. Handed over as 0.93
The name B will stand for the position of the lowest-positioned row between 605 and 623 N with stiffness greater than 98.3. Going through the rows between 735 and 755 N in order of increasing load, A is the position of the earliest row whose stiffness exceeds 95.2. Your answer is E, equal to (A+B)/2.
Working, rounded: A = 736.5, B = 606.5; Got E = 671.5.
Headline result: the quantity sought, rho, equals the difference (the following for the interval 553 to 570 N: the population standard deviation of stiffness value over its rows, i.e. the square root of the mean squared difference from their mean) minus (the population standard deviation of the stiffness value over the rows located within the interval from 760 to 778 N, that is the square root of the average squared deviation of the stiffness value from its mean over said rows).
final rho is 2.1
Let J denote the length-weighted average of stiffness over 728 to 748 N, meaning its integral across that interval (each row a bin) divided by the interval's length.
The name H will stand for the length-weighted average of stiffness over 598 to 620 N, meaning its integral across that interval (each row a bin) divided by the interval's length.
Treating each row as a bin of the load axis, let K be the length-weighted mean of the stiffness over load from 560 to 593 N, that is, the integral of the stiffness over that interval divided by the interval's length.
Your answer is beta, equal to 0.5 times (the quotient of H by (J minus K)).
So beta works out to -9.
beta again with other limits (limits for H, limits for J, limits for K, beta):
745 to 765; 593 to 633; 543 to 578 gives -11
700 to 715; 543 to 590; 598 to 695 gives 10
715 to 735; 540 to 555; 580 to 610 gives 14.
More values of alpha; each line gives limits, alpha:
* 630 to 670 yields 8.2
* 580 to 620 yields 11.9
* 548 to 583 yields 11.5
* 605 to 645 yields 10.7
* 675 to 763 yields 11.8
